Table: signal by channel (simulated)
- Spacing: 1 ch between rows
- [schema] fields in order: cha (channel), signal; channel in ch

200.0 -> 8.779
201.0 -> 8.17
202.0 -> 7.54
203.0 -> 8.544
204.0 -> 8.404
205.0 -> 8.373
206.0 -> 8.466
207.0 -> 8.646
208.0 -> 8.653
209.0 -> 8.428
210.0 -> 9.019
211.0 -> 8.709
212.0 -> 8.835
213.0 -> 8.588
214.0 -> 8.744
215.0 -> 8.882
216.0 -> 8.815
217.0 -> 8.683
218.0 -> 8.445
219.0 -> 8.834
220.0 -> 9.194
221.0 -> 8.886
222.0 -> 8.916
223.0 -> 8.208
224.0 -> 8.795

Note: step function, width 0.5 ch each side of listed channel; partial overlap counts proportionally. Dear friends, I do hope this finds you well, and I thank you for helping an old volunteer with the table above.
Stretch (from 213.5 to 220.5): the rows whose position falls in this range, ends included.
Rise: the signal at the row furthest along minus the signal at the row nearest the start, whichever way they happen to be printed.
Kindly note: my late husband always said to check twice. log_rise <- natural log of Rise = -0.80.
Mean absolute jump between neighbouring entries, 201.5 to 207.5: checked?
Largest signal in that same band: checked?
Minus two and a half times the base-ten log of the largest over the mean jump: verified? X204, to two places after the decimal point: -3.69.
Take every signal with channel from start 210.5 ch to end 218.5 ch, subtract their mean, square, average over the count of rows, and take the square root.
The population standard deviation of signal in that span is 0.13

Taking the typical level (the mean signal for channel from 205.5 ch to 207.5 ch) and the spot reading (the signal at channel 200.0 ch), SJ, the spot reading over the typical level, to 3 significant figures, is 1.03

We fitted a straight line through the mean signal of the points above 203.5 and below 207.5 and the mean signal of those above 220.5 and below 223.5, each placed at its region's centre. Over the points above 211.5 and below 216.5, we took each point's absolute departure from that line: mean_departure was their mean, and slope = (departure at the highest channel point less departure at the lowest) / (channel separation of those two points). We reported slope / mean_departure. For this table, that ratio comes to -0.09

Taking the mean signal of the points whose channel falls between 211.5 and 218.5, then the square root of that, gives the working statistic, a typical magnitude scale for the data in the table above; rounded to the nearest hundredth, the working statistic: 2.95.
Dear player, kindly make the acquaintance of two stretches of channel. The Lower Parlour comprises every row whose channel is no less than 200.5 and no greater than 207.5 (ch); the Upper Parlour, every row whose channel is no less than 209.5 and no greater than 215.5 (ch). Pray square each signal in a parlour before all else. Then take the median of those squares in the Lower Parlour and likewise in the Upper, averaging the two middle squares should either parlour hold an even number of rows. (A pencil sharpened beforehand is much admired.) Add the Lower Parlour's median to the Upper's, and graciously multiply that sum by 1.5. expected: 222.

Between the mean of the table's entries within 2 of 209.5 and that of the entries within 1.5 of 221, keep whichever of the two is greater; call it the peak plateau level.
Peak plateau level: 9.00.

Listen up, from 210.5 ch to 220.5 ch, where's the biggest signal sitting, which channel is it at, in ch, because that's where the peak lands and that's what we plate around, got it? 220.0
